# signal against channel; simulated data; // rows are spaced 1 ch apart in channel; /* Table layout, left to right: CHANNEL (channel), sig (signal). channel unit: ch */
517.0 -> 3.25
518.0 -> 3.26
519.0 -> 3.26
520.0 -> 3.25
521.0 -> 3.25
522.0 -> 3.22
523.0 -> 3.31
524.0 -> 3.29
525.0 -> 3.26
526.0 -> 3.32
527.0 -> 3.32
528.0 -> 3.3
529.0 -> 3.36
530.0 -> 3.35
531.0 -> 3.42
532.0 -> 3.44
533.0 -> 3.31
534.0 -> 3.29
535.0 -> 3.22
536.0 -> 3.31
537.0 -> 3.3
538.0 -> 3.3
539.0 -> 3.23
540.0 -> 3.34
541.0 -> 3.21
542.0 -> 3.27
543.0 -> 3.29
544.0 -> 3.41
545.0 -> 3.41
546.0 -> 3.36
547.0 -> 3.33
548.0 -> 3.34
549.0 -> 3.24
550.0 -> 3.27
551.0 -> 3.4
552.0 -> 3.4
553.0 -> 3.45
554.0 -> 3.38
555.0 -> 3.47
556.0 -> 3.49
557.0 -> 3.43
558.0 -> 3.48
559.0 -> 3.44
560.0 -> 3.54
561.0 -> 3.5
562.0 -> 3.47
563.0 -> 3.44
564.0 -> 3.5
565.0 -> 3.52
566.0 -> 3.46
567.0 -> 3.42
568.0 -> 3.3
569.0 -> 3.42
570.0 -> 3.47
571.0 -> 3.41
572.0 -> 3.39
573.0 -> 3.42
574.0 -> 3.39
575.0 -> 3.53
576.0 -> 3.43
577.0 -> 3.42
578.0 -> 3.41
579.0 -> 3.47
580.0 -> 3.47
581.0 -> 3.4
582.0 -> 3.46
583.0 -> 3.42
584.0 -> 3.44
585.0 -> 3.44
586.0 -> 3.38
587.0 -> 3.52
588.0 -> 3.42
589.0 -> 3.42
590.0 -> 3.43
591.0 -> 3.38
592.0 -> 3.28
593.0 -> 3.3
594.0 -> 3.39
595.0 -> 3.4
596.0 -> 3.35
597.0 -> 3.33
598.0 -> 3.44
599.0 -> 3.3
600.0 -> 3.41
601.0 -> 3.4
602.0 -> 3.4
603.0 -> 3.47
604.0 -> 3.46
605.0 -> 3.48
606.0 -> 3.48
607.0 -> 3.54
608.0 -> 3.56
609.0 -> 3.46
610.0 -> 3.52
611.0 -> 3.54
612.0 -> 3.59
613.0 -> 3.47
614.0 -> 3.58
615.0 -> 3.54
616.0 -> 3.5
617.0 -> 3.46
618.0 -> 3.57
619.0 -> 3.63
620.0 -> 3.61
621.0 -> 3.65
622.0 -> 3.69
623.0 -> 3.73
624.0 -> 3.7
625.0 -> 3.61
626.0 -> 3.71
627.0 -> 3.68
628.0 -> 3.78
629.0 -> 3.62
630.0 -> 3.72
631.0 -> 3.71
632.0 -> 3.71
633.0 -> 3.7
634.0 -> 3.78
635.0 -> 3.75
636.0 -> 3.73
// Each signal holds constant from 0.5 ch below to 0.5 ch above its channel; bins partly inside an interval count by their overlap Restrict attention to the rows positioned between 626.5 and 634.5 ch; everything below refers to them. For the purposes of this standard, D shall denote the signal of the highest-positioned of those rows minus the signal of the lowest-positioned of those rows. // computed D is 0.10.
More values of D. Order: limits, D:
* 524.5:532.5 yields 0.18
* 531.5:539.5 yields -0.21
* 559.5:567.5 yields -0.12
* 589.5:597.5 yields -0.10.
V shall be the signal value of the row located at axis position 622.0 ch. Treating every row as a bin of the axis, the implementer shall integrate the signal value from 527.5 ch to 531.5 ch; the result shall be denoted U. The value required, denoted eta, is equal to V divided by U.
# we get 0.275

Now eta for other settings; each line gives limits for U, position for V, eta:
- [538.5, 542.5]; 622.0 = 0.283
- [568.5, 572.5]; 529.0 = 0.245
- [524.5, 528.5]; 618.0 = 0.270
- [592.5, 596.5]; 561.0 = 0.260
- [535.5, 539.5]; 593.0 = 0.251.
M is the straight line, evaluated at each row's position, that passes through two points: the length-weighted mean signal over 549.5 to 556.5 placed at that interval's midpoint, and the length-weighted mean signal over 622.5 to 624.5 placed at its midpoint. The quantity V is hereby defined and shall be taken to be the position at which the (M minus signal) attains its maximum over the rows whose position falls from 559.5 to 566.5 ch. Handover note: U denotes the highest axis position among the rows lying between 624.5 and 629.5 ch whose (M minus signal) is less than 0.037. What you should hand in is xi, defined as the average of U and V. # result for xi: 595.5 ch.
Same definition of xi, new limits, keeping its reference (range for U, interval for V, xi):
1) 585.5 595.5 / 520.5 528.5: 554.5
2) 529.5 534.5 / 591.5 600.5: 566.5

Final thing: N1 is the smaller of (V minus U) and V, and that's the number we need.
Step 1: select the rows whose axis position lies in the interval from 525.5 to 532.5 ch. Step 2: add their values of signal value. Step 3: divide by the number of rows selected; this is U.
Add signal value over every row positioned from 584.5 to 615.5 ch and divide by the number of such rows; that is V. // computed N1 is 0.08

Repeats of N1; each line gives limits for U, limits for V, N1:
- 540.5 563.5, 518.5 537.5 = -0.09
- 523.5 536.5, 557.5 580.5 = 0.13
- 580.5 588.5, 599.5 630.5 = 0.13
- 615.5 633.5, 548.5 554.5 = -0.30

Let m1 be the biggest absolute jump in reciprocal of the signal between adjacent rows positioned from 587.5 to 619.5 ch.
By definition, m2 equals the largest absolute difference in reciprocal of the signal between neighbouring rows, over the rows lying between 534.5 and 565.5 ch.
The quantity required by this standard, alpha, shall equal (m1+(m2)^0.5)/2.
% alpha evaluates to 0.061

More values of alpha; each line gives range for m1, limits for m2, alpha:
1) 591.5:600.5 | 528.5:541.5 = 0.061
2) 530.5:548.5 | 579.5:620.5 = 0.062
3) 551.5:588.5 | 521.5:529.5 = 0.052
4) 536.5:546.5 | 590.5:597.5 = 0.054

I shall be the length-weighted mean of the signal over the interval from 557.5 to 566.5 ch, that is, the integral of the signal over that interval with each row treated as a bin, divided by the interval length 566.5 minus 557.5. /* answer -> 3.48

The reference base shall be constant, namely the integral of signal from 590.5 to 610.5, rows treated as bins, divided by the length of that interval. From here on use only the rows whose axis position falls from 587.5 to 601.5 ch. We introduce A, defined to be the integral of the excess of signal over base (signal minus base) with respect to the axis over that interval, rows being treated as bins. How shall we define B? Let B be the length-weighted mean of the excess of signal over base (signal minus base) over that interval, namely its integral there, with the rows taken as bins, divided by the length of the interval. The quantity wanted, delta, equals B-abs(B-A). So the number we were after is -0.6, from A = -0.6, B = -0.04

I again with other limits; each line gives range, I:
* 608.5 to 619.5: 3.53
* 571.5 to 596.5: 3.41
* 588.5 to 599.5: 3.37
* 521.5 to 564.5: 3.36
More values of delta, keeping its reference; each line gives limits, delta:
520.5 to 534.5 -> -1.4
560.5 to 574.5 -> -0.2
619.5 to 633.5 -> -3.2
